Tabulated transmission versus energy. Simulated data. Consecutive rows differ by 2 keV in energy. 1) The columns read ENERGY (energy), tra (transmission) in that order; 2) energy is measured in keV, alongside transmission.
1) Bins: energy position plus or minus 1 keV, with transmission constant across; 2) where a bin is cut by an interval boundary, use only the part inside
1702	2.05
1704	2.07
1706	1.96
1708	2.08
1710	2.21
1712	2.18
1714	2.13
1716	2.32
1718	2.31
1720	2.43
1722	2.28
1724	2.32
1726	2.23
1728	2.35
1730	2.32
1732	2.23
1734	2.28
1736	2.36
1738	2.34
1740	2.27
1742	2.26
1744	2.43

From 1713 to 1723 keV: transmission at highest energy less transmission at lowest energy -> 0.15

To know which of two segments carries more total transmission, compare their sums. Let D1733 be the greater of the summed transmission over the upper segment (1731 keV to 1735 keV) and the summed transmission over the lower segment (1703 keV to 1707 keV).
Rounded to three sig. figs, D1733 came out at 4.51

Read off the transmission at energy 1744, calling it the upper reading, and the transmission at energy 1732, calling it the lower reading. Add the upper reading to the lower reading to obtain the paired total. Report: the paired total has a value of 4.66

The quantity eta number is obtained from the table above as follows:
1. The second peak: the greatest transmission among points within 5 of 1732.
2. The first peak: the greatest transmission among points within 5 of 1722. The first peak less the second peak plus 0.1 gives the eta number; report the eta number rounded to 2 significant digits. 0.17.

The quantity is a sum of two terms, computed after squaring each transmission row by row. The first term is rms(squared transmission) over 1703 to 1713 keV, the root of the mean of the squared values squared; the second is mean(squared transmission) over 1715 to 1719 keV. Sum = 9.8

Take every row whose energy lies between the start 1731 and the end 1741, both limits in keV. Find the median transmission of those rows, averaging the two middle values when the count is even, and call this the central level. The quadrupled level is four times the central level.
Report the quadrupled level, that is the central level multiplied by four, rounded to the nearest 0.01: 9.12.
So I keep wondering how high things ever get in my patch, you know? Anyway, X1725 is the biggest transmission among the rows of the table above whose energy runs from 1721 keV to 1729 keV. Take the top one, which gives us 2.35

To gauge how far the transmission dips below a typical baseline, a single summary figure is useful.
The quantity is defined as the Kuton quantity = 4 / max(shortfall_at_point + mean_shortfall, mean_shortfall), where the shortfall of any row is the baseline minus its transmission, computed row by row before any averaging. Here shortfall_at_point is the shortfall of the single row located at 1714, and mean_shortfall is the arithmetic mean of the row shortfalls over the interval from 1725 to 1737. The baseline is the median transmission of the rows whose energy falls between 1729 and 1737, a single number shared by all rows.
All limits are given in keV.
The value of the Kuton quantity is 23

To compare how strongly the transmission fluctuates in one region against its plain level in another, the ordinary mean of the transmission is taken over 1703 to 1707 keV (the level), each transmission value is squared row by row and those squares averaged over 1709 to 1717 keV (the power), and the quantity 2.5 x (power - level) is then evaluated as 7.2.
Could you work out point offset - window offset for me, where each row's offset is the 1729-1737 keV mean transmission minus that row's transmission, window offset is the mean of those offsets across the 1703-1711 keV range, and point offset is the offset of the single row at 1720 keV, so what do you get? -0.35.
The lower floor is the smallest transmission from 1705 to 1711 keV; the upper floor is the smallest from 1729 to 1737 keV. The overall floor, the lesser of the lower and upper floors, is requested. 1.96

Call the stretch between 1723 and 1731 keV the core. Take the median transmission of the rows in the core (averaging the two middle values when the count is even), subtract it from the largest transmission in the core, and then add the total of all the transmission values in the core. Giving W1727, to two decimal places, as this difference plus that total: 9.25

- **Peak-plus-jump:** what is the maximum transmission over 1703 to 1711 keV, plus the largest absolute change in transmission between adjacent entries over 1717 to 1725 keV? 2.36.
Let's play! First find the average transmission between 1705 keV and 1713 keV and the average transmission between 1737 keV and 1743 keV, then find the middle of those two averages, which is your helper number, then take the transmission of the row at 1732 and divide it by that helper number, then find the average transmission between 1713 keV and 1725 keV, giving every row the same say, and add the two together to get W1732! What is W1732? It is 3.31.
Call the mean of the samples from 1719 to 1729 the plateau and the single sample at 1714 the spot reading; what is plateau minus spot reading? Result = 0.19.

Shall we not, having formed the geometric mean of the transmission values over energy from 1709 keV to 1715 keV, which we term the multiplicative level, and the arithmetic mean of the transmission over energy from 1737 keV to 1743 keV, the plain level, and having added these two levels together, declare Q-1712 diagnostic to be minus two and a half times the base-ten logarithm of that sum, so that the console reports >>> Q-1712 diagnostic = -1.62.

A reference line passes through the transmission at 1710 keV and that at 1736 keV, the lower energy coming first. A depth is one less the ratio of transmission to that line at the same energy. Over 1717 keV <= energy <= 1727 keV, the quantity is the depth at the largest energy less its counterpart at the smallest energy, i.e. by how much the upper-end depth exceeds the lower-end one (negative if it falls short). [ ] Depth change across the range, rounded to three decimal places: 0.055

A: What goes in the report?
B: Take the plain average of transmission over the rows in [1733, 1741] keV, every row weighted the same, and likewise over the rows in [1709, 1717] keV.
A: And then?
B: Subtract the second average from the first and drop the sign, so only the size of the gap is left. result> 0.10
